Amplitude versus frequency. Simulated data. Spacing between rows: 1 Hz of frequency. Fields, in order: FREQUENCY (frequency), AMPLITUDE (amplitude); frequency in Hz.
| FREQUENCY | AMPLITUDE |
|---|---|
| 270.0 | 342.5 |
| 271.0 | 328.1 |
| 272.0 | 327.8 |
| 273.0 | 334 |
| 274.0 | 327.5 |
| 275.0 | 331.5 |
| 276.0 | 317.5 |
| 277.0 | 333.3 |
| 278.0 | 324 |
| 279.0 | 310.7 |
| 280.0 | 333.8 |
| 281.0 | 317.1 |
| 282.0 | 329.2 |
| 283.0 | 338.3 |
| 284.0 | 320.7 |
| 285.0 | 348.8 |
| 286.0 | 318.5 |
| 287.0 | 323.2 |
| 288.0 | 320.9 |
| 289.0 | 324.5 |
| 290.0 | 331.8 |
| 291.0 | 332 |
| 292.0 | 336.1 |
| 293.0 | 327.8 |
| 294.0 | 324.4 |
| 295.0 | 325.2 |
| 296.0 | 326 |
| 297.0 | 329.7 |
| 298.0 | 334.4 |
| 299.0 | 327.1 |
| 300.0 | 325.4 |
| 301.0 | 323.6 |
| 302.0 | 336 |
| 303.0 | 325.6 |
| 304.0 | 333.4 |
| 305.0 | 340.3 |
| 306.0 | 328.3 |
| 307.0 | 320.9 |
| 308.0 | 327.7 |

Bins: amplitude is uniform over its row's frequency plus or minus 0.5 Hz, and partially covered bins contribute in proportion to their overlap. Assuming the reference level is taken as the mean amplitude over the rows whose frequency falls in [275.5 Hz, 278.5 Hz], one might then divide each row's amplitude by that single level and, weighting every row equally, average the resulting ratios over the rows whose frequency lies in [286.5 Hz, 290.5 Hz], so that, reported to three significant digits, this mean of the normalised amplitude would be 1.00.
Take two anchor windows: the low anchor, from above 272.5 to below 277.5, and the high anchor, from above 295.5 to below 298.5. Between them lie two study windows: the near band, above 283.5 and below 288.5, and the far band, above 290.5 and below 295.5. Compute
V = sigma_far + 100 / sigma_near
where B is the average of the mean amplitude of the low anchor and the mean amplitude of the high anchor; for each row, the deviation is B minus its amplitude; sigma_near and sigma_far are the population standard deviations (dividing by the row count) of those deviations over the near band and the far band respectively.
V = 13.2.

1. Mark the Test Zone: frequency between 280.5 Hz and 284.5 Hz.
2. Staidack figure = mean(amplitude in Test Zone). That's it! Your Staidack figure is 326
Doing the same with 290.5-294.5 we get 330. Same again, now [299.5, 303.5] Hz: 328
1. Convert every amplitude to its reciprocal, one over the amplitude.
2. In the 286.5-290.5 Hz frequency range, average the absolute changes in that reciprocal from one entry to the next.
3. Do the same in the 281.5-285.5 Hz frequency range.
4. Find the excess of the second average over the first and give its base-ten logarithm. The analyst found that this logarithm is -3.9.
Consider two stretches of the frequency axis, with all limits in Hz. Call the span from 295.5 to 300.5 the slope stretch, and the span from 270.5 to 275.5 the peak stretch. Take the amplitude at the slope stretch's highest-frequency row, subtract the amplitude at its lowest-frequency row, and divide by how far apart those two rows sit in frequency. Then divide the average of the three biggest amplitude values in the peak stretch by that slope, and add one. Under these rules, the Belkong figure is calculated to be -2207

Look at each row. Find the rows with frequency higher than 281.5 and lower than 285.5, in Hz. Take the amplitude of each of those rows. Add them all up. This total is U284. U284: 1337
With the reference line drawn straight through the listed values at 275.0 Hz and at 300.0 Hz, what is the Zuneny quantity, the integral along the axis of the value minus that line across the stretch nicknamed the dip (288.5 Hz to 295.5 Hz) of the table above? 10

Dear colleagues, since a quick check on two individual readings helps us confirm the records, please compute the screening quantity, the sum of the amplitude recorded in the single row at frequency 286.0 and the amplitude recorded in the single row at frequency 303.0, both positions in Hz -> 644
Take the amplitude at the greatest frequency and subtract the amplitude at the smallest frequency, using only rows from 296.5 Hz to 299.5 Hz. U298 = -3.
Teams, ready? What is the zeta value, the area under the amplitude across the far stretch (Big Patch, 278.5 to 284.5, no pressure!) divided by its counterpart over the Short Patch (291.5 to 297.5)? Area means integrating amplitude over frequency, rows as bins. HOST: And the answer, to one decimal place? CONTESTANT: 1.0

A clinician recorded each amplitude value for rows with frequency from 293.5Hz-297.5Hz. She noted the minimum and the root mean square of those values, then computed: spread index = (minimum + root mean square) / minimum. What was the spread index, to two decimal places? 2.01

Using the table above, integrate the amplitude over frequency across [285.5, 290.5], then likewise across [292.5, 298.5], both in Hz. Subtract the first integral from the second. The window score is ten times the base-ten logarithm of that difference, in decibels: 25.4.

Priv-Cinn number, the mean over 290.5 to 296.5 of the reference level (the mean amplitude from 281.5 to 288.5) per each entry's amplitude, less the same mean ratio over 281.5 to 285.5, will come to 0.016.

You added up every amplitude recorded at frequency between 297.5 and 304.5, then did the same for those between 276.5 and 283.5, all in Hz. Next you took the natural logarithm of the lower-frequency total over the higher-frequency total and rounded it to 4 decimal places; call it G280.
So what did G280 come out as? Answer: -0.0083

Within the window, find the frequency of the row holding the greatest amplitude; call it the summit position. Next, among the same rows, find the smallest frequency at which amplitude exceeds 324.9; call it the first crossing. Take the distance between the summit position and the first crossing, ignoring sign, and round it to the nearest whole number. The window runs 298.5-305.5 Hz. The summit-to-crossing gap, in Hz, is 6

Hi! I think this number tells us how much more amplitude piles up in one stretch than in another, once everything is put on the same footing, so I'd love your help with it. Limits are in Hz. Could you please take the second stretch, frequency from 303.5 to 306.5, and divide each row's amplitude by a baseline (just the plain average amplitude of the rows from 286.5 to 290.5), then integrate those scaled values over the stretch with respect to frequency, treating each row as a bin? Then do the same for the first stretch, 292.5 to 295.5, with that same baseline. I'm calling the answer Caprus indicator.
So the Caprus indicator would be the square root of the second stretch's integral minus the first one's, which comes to 0.28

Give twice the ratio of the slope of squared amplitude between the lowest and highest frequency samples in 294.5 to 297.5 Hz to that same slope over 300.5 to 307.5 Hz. -10.2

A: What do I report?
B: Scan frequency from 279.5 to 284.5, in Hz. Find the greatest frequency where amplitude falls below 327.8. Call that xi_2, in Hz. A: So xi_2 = 284.0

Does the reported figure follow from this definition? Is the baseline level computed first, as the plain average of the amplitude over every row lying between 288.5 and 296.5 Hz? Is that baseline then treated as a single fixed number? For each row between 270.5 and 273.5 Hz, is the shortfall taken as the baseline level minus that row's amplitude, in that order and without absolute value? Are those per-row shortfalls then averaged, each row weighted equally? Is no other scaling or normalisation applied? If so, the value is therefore -1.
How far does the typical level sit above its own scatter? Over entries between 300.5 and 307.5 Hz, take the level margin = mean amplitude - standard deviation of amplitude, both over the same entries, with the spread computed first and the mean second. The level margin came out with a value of 323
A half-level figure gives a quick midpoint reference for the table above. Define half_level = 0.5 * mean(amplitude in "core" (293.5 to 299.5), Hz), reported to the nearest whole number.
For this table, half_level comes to 164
